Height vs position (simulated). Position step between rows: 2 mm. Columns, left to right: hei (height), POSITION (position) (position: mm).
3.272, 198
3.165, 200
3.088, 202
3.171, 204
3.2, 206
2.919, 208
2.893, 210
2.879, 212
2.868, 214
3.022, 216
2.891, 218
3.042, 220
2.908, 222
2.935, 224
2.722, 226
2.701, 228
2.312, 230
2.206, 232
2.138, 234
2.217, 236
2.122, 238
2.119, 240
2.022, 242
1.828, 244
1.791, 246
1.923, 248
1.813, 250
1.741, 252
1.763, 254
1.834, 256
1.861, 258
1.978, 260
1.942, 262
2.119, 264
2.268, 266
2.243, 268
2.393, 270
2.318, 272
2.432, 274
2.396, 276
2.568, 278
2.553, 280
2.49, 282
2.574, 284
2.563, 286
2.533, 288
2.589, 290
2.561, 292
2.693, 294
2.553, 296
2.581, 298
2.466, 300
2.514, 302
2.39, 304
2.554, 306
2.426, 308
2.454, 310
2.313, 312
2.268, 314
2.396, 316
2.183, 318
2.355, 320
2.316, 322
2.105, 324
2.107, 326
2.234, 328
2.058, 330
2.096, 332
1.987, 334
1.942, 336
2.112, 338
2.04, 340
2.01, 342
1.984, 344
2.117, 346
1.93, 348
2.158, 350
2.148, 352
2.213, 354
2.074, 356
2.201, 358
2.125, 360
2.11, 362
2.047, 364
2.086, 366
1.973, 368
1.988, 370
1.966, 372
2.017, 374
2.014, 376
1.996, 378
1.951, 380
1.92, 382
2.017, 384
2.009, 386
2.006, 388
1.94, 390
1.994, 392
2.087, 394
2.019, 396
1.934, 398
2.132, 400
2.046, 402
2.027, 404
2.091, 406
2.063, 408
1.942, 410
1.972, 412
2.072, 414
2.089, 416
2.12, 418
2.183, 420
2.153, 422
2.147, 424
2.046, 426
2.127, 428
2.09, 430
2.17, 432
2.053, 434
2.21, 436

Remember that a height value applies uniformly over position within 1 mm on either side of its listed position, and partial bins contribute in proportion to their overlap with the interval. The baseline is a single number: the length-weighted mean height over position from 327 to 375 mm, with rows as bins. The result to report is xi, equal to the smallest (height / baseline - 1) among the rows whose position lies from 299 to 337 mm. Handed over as -0.061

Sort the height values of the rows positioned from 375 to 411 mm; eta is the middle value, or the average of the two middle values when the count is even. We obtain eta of 2.01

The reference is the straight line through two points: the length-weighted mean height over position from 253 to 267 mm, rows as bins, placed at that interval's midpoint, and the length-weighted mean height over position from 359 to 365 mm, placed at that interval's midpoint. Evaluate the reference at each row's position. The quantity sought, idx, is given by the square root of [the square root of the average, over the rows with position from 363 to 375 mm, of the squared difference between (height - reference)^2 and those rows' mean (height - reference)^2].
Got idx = 0.08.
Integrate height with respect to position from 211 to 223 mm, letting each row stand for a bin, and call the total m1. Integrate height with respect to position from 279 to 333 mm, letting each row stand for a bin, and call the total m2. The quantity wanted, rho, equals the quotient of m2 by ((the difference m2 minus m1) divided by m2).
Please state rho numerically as 178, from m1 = 35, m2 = 130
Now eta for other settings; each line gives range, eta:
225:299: 2.27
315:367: 2.11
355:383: 2.02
